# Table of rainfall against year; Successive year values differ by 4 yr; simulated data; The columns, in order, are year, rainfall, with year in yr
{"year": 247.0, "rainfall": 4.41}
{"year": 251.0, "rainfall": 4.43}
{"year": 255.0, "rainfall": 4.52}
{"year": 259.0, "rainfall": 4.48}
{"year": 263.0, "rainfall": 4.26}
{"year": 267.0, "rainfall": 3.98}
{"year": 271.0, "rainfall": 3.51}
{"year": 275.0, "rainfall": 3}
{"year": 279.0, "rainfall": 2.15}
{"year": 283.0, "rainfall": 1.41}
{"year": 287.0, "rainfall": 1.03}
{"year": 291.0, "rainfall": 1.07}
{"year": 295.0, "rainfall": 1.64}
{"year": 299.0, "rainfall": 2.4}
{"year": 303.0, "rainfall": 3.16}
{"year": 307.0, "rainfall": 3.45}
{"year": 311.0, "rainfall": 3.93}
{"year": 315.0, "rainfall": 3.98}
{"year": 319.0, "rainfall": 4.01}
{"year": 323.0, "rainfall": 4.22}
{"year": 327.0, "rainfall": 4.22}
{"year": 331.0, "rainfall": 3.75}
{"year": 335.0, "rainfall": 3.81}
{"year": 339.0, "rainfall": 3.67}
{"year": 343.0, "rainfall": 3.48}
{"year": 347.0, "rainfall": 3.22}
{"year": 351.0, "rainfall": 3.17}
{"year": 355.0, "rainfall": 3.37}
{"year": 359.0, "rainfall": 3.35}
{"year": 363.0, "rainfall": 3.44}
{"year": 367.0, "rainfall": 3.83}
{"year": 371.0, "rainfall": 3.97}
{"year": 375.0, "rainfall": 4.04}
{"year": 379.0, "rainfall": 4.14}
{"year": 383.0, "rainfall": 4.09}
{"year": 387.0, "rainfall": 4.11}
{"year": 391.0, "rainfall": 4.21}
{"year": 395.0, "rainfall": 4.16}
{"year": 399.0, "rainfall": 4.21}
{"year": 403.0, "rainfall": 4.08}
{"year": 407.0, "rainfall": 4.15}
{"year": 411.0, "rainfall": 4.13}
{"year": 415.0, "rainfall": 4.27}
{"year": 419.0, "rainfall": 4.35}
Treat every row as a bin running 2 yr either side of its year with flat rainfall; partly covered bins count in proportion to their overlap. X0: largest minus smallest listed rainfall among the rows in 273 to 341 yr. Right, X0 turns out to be 3.2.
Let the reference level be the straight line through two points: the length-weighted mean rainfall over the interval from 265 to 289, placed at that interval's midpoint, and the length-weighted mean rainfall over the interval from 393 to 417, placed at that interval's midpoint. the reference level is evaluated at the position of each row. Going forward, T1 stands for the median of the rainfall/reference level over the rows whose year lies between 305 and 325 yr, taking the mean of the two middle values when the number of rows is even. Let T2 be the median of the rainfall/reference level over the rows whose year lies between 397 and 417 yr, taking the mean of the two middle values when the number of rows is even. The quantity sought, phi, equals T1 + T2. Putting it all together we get 2.3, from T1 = 1.3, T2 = 0.99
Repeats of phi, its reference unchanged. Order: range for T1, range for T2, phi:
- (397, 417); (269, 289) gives 1.8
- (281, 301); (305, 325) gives 1.9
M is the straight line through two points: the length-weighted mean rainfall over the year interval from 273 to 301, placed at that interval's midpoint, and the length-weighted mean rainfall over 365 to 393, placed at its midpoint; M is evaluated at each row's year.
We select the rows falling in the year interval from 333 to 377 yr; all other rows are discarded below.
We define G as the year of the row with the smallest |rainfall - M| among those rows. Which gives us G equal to 347.0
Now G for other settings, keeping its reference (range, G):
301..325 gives 303.0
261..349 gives 347.0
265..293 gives 283.0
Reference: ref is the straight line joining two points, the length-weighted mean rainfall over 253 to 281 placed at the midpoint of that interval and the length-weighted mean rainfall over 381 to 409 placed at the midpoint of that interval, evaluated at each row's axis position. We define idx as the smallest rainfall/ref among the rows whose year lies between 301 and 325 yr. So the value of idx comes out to 0.83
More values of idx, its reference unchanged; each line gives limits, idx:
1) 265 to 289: 0.27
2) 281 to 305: 0.27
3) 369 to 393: 0.98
